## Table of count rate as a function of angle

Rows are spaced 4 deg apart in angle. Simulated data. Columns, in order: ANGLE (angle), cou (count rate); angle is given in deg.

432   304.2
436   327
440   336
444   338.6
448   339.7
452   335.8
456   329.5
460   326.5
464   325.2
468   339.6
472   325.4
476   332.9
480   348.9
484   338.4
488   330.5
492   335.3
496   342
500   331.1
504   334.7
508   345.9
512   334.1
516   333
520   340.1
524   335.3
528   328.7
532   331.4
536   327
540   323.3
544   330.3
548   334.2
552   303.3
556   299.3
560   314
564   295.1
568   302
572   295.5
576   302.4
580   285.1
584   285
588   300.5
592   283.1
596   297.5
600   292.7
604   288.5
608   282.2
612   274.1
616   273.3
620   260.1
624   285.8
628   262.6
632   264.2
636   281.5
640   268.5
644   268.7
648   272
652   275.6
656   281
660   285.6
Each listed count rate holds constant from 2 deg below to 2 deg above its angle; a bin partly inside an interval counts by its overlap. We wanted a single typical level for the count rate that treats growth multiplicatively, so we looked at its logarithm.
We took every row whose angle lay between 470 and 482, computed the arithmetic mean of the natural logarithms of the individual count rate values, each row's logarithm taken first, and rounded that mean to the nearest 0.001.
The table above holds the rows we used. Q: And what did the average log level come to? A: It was 5.816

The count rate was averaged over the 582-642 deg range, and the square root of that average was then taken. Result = 16.7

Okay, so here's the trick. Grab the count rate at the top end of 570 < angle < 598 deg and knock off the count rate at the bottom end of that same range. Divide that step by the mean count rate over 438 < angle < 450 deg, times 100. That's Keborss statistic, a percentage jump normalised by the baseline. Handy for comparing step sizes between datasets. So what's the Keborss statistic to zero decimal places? 1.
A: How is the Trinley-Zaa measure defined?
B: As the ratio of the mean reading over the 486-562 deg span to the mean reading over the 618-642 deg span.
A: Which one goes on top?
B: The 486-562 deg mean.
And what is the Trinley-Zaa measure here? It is 1.22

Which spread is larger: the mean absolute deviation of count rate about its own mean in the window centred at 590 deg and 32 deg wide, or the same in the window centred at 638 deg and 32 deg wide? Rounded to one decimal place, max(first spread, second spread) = 6.5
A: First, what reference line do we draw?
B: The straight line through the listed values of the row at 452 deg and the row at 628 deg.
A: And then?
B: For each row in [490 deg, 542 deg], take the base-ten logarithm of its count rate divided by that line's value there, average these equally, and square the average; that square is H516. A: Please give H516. 0.0011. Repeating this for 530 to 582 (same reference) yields 0.0007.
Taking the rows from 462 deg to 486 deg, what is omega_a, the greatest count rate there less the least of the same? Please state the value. 24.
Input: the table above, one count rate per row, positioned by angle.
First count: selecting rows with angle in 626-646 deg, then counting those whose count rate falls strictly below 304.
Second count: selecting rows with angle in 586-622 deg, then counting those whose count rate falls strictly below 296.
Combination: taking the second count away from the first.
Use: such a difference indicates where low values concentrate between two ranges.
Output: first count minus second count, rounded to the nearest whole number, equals -2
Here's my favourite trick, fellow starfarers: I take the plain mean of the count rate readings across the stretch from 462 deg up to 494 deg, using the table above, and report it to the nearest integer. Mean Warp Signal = 335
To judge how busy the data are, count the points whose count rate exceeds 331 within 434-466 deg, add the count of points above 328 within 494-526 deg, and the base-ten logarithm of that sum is 1.1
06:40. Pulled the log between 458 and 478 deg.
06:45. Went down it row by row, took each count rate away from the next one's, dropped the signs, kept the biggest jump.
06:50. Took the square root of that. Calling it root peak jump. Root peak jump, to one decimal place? 3.8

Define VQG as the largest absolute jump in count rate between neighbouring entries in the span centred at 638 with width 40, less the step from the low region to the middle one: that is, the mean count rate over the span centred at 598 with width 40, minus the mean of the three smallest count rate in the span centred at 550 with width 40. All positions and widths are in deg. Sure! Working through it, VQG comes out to 38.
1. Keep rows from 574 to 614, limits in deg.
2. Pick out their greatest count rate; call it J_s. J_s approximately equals 302.4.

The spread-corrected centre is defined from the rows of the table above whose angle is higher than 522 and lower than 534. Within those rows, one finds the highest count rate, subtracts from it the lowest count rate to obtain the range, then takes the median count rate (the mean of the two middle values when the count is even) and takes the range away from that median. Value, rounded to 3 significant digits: 325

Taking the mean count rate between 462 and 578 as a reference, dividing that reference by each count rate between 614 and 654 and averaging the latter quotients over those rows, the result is 1.20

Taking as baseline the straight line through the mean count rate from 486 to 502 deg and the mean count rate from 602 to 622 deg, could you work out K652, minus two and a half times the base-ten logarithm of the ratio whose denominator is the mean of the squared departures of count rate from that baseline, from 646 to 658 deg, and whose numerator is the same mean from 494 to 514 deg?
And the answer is 1.6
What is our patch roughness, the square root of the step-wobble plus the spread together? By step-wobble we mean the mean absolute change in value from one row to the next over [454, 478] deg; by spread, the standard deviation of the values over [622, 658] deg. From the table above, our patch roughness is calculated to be 4.0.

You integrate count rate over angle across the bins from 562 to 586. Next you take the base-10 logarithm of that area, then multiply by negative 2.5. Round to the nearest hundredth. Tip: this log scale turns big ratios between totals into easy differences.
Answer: -9.62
